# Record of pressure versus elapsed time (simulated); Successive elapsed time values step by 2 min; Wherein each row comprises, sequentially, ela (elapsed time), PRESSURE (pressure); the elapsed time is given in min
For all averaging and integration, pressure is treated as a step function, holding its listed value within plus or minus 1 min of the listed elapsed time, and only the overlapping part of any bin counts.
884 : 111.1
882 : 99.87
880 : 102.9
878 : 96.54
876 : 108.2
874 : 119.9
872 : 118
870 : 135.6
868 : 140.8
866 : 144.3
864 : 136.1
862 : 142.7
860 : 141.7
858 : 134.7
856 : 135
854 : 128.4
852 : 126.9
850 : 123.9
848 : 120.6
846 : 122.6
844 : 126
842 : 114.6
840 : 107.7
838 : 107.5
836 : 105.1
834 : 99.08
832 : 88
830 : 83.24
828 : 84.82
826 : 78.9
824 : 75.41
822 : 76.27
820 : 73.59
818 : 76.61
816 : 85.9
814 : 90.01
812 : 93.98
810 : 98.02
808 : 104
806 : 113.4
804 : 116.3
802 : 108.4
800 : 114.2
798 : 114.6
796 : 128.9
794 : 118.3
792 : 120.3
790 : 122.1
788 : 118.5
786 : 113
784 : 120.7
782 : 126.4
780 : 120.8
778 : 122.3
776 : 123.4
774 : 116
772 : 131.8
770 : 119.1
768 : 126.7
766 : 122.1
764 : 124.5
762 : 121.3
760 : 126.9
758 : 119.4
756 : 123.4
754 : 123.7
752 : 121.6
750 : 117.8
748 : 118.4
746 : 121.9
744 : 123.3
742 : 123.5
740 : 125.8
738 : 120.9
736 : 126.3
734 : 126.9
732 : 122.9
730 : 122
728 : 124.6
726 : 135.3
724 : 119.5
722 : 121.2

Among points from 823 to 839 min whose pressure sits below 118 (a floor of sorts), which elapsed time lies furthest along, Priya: 838 min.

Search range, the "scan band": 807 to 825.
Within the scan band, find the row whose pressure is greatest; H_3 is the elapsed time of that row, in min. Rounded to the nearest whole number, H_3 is 808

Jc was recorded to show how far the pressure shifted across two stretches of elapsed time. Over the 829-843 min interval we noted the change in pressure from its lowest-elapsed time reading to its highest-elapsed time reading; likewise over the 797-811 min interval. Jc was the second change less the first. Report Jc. -48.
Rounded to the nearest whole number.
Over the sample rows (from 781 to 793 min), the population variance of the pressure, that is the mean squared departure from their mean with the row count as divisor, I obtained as 16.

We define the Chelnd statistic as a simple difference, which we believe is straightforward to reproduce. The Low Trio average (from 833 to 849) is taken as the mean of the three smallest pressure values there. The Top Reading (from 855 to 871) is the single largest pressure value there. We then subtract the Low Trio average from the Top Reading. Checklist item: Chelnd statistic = 40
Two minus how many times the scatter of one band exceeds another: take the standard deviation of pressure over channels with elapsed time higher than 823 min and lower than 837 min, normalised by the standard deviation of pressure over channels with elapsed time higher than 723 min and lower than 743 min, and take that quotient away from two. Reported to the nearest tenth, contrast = -0.4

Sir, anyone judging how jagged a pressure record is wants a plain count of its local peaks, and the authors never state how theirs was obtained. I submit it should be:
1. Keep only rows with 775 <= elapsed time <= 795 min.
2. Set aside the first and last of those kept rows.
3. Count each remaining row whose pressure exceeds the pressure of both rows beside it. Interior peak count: 2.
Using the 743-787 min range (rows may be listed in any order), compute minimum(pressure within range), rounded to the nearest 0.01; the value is 113.00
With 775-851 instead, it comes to 73.59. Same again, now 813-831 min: 73.59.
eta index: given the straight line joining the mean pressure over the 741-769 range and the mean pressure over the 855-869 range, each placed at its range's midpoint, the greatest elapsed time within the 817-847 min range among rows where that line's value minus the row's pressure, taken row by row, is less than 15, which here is 846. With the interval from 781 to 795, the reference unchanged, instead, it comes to 794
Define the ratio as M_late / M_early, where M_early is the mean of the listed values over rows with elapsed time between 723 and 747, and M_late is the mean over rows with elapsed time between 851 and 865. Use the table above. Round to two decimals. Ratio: 1.09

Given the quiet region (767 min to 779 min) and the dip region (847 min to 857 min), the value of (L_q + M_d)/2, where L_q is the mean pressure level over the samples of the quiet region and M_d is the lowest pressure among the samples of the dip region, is 122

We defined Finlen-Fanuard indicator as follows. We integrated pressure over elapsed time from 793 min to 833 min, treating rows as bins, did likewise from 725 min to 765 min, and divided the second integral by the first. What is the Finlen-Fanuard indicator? 1.3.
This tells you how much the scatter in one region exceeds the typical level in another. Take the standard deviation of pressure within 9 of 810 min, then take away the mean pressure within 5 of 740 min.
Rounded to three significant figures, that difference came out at -111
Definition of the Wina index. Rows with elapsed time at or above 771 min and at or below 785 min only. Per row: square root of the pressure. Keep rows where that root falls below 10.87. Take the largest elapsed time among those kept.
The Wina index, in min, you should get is 774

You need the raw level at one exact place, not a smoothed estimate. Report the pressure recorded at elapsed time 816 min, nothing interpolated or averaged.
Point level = 85.9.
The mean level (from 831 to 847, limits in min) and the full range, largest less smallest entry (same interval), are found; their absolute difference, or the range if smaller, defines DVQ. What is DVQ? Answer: 38.0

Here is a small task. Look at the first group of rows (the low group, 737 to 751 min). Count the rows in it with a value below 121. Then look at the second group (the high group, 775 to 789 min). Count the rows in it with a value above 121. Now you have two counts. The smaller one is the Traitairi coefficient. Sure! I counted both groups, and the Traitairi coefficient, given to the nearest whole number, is 3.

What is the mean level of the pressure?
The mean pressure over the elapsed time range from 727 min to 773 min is 123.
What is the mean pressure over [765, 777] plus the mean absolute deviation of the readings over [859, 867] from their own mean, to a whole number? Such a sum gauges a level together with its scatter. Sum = 126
